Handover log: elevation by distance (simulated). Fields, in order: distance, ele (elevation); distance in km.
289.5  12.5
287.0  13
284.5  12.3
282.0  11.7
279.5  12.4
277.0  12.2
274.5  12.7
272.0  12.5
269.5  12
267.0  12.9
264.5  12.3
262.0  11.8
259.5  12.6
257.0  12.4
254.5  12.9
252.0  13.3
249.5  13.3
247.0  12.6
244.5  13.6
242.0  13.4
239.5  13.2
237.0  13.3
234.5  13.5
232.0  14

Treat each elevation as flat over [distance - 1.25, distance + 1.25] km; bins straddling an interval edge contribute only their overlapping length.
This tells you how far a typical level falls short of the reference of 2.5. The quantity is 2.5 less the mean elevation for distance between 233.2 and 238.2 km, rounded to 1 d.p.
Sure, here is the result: -10.9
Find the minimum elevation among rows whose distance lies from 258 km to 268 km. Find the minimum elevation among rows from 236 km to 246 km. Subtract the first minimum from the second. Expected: 1.4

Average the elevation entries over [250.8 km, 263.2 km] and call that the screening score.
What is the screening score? 12.6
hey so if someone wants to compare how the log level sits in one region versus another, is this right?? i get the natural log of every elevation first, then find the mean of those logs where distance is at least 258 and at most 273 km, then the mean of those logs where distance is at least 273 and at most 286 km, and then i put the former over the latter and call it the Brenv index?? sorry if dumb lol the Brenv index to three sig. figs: 1.00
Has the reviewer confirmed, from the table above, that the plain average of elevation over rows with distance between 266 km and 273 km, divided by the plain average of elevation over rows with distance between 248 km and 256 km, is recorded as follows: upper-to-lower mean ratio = 0.95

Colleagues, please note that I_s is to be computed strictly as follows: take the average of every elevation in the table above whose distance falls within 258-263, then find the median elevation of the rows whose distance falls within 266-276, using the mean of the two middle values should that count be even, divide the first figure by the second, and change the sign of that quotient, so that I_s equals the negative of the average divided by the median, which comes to -0.97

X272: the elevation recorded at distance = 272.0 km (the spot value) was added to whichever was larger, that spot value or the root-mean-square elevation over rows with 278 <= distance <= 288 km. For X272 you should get 25.0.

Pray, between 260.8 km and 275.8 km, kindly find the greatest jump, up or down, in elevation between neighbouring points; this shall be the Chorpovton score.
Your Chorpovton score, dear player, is 0.90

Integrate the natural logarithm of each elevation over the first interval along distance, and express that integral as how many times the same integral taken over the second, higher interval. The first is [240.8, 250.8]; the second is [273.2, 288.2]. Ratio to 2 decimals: 0.68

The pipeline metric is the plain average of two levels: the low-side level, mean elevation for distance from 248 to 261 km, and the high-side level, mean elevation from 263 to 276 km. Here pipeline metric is 12.7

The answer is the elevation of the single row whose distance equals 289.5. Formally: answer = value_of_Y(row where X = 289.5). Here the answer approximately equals 12.5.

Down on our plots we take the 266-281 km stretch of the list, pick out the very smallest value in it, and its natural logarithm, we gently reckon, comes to 2.48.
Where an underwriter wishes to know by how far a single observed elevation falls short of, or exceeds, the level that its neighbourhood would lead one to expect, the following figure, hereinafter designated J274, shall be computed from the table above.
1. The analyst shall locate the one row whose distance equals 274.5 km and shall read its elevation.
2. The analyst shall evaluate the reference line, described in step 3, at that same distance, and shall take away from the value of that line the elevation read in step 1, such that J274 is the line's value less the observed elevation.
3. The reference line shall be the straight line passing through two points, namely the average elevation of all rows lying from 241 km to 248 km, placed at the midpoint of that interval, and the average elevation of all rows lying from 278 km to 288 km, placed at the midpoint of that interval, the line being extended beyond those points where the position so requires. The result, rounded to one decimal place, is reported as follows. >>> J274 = -0.2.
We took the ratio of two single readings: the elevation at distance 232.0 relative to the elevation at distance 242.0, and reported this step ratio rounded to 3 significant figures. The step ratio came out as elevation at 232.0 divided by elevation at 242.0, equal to 1.04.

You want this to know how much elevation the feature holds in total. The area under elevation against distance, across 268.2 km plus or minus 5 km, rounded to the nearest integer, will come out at 124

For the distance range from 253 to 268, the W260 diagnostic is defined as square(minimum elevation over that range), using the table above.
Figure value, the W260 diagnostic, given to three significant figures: 139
